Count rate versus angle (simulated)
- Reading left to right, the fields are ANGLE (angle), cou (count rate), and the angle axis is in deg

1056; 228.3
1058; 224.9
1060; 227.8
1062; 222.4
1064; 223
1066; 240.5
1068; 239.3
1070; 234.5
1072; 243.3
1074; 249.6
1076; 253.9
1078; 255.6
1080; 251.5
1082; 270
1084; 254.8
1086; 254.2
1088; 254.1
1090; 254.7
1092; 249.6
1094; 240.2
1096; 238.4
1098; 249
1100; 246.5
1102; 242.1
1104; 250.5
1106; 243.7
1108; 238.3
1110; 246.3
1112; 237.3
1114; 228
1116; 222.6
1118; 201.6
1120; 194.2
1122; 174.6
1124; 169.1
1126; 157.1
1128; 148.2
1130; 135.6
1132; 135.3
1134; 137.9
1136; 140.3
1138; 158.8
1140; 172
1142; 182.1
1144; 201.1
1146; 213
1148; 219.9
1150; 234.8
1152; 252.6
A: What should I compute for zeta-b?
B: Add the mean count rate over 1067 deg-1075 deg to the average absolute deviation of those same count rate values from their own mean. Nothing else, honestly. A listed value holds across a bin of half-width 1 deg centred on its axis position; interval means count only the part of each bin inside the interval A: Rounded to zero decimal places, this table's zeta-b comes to 246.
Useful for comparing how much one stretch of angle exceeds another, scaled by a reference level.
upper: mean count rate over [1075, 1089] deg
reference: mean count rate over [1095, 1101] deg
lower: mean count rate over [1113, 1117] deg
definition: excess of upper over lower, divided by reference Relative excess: 0.127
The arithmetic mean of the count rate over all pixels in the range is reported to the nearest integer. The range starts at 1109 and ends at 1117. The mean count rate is 234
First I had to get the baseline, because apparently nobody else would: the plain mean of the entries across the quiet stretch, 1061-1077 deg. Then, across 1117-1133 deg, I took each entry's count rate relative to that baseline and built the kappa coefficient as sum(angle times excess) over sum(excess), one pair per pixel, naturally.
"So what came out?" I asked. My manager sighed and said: 1126.4 deg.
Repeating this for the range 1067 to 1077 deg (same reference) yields 1075.1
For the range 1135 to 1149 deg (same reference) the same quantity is 1140.0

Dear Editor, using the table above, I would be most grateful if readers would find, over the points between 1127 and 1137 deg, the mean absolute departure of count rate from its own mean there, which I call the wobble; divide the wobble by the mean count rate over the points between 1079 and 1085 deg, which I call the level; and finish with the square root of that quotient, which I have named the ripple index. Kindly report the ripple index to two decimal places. 0.12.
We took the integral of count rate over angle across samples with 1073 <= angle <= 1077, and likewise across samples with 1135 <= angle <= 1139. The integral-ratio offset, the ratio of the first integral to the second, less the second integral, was -597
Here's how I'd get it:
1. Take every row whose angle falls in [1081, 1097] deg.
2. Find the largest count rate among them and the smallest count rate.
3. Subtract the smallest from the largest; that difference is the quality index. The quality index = 32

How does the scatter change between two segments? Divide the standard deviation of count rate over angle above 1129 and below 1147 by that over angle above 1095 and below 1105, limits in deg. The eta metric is 6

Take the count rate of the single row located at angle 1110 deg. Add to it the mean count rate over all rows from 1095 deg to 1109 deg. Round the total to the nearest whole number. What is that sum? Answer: 490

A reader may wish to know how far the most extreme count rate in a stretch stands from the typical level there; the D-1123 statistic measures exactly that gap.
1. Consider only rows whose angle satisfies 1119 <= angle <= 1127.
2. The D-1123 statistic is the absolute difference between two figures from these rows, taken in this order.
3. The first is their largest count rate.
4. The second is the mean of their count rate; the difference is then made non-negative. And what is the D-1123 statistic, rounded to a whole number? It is 20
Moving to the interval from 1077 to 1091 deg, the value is 14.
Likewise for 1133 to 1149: 42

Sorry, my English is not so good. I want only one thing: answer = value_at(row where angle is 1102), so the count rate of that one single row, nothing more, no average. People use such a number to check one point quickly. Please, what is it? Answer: 242.1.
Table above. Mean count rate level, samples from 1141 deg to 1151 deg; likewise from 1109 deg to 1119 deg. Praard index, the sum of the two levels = 437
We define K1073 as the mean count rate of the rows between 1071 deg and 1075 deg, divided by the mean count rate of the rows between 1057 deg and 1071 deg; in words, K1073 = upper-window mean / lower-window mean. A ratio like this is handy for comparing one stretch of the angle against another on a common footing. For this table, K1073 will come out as 1.1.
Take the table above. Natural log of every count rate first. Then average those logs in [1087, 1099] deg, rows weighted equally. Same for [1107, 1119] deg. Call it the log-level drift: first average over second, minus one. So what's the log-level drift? 0.015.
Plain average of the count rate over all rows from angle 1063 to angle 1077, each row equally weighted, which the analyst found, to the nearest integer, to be 241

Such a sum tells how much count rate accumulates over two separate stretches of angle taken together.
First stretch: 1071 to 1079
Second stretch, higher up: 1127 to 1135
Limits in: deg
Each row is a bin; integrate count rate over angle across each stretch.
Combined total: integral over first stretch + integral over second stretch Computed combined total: 3119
